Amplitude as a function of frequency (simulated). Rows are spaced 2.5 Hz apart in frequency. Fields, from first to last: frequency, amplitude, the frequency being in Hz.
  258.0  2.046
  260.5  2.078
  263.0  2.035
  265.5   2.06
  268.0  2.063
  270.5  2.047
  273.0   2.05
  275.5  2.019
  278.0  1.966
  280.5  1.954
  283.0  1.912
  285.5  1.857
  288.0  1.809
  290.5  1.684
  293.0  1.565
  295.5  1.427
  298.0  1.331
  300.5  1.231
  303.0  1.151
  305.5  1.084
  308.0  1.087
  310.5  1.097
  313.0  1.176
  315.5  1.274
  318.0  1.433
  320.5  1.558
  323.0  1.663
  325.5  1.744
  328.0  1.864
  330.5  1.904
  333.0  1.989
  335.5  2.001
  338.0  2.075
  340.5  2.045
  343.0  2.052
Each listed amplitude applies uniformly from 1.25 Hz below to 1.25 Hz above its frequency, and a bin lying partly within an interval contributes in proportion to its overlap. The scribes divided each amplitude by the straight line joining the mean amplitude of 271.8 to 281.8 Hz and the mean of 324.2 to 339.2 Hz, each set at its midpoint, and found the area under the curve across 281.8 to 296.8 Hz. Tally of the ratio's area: 12.9 Hz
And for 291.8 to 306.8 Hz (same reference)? 9.9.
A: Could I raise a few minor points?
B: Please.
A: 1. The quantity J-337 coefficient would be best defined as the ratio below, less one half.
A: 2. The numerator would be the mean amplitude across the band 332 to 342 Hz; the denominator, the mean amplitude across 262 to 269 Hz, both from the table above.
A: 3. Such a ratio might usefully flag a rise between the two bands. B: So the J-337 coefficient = 0.5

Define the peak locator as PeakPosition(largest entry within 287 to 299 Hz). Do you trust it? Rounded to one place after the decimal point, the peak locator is 288.0 Hz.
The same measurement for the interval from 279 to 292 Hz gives 280.5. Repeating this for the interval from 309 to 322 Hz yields 320.5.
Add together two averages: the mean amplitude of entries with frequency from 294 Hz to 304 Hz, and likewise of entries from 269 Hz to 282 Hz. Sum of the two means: 3.3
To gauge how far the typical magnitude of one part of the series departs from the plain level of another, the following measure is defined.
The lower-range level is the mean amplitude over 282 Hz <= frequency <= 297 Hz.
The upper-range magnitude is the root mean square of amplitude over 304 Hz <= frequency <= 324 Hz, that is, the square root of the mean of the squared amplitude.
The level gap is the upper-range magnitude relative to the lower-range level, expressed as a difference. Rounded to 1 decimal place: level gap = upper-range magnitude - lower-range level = -0.4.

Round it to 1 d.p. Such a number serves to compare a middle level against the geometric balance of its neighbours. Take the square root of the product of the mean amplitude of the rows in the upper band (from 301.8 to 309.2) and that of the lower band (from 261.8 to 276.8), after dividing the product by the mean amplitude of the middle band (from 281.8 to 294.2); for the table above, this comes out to 1.1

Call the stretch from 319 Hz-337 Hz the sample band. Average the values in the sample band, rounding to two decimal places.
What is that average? 1.82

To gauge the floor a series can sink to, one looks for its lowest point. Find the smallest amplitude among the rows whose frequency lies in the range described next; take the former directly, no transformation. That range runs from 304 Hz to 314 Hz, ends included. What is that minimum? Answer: 1.084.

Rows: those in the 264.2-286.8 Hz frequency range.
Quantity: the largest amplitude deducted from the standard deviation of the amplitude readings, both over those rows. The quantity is -1.99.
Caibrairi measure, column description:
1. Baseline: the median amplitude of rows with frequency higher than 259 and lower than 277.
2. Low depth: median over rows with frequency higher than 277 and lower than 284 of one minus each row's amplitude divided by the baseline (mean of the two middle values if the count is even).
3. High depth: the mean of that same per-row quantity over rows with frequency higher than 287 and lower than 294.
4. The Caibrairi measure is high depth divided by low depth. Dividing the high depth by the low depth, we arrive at 3.8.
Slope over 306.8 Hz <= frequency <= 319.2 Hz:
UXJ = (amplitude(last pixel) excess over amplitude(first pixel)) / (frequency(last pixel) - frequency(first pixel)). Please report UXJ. 0.035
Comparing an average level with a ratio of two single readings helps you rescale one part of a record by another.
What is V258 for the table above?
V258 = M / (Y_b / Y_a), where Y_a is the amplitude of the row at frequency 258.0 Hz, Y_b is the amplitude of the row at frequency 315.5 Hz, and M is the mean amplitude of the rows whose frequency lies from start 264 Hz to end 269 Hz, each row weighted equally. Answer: 3.3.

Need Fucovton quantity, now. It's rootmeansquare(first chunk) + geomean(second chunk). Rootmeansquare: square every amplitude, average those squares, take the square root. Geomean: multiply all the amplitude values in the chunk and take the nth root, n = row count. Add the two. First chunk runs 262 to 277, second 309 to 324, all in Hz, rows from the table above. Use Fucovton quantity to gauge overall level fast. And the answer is 3.4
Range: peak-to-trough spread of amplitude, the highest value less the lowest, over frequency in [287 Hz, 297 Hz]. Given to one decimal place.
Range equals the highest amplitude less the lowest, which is 0.4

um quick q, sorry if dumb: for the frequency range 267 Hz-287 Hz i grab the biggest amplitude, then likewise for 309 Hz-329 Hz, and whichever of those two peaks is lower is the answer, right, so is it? 1.86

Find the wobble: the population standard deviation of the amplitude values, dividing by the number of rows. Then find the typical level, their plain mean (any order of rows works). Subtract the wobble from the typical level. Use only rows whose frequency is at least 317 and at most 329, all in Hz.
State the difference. 1.5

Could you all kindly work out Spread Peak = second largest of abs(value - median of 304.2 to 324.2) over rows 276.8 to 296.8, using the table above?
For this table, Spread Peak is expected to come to 0.7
